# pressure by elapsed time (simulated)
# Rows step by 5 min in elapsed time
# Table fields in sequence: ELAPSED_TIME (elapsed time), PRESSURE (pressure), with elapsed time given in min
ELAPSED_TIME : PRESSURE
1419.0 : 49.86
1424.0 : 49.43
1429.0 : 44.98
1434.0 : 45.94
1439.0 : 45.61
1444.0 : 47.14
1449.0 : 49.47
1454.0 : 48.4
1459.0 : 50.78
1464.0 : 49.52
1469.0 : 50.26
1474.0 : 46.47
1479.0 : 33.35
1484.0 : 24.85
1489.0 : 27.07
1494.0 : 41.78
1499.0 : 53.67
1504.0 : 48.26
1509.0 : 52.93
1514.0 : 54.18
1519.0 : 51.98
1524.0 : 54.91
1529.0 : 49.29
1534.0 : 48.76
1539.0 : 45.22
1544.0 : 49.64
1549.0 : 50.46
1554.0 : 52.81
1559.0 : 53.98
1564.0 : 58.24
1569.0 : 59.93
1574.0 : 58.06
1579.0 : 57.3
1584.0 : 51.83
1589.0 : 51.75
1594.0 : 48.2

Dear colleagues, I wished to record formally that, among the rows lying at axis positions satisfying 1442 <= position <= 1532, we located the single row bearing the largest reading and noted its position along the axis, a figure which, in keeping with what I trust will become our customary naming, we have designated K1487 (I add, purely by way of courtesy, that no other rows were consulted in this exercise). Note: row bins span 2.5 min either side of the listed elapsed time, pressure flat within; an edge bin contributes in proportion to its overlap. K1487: 1524.0 min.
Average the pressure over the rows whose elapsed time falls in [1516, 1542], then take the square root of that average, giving 7.1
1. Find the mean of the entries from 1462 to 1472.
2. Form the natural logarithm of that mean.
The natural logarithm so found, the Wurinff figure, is 3.91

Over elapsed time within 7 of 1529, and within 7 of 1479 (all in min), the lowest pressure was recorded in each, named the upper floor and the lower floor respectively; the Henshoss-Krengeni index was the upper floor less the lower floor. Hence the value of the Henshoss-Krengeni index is 24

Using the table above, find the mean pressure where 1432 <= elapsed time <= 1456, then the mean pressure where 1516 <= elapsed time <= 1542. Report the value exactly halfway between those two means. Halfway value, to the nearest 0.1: 48.7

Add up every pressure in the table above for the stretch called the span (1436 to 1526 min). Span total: 831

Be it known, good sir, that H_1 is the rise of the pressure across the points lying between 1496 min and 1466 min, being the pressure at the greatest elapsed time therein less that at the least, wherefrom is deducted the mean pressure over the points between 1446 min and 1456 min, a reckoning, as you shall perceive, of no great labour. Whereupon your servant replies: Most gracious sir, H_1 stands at -57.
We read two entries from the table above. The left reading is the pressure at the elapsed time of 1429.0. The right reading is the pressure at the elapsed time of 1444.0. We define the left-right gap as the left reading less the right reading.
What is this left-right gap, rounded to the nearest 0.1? -2.2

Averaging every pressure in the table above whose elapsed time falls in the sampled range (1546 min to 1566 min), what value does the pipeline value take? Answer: 54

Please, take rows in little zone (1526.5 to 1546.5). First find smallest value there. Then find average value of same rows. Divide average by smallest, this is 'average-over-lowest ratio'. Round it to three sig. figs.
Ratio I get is 1.07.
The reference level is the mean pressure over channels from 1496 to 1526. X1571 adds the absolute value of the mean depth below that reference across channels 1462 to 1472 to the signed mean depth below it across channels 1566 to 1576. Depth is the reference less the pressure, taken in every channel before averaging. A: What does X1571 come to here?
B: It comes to -4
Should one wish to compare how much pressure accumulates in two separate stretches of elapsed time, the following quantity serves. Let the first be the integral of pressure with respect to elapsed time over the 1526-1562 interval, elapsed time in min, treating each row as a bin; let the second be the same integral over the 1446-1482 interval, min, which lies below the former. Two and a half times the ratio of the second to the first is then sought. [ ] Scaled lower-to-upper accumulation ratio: 2.3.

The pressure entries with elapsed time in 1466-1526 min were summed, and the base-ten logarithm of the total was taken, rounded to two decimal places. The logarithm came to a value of 2.73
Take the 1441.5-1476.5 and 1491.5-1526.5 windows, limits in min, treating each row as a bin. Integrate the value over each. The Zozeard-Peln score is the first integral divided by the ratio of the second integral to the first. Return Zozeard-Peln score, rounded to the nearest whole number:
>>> 1635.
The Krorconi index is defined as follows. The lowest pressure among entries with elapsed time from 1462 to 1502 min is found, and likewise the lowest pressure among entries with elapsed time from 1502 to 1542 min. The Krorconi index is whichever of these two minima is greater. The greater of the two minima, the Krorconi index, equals 45.22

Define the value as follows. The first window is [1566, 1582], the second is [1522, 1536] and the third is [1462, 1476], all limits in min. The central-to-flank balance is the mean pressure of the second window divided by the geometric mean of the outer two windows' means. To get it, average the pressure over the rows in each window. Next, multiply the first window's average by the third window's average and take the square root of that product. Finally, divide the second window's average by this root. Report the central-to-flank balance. 0.96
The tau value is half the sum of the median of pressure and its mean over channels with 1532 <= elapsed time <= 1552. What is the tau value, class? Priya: 48.9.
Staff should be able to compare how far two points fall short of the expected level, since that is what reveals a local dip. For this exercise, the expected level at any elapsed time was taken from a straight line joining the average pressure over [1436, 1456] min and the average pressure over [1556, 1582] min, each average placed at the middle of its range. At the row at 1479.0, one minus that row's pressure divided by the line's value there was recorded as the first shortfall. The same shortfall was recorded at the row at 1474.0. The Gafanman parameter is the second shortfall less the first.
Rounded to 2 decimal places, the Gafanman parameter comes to -0.27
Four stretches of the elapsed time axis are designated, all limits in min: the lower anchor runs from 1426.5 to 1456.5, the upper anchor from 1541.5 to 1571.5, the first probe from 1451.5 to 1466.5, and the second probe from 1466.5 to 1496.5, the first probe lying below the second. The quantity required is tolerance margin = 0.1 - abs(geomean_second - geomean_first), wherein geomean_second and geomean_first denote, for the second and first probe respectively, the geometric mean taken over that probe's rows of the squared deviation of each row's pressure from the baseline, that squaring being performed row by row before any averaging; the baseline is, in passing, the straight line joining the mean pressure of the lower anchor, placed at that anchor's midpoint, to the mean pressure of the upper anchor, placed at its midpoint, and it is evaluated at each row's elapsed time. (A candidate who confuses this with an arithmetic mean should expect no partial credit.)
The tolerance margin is -66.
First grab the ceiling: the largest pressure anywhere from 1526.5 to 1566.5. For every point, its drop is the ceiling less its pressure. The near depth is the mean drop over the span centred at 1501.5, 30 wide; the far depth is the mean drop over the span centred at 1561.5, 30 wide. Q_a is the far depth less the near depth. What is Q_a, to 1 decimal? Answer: -9.3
